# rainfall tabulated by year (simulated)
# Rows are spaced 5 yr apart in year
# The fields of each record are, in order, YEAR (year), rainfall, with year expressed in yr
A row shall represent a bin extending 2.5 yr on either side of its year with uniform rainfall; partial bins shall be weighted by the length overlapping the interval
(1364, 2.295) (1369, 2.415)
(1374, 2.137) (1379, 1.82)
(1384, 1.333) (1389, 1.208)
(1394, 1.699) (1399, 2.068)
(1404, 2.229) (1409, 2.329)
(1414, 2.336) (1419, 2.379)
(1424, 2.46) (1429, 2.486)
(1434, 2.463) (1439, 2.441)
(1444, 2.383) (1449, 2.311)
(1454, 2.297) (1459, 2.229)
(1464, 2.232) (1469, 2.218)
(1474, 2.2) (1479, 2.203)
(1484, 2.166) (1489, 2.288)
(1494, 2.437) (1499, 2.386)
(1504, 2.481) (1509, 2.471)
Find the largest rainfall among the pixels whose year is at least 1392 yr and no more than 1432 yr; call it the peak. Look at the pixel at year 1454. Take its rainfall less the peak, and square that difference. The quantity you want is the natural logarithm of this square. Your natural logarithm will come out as -3.3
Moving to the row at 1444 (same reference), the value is -4.5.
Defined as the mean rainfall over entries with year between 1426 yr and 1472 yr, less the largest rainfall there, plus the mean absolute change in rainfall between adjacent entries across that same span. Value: -0.112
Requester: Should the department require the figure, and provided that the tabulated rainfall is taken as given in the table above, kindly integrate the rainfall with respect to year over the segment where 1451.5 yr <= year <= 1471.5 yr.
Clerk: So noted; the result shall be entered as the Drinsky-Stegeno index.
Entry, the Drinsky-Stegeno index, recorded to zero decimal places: 45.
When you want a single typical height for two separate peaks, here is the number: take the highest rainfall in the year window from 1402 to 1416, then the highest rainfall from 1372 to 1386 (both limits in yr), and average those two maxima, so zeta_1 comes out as 2.24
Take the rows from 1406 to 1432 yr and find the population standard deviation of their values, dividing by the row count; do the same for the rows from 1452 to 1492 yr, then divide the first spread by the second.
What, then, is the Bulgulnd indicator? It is 2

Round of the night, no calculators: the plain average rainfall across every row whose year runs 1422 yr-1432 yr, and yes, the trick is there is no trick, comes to 2.473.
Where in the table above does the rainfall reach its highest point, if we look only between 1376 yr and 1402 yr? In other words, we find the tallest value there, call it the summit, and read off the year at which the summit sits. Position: 1399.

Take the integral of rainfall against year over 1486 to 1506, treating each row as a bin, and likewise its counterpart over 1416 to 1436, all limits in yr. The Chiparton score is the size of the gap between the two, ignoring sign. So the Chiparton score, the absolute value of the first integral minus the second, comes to 1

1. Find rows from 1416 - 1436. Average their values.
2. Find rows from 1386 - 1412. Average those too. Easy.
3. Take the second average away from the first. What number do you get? 0.54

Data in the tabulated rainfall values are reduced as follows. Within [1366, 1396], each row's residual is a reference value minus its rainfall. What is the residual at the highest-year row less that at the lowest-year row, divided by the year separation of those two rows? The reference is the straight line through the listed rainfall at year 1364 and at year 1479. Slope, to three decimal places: 0.028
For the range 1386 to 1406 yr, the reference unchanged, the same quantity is -0.069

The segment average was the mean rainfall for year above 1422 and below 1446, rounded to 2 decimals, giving 2.45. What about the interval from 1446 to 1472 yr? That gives 2.26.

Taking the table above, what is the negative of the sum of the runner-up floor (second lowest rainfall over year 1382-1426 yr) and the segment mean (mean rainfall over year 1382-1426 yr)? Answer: -3.34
